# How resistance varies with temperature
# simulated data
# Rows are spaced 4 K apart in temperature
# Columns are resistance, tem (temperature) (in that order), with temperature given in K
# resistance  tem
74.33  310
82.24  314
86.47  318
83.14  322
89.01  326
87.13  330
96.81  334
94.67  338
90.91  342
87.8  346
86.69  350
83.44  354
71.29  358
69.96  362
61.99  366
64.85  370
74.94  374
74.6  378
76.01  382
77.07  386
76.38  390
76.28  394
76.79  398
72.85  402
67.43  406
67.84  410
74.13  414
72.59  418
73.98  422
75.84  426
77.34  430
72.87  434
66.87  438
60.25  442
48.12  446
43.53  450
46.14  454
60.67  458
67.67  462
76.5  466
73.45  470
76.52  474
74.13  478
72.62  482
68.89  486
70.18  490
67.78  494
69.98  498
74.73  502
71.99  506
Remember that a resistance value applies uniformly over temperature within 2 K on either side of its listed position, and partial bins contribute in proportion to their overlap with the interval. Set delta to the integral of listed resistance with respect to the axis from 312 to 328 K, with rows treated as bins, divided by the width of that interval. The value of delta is 85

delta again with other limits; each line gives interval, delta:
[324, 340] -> 92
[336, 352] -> 90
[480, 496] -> 70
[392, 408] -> 73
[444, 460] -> 50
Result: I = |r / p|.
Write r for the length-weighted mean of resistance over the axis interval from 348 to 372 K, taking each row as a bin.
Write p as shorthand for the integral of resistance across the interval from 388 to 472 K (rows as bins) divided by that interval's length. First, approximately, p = 68.0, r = 73.0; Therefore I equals 1.07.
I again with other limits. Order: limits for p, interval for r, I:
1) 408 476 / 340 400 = 1.15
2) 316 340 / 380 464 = 0.76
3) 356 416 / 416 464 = 0.88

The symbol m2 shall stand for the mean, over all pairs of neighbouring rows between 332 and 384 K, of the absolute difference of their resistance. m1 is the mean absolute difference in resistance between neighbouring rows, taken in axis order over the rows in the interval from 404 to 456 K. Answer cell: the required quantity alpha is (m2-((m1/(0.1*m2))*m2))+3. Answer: -34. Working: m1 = 4.1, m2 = 4.1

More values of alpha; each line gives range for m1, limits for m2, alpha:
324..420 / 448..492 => -27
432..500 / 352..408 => -45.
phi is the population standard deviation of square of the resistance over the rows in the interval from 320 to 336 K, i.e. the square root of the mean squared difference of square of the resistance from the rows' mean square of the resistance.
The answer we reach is 898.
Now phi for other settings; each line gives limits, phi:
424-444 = 869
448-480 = 1516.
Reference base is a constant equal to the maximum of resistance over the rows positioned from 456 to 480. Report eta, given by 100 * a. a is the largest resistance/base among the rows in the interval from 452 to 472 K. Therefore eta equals 100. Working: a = 1.00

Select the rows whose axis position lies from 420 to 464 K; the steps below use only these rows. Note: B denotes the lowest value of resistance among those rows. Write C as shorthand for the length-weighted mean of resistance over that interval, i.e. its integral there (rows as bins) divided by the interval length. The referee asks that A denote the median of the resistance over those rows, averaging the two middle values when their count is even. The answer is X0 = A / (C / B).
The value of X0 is 46.2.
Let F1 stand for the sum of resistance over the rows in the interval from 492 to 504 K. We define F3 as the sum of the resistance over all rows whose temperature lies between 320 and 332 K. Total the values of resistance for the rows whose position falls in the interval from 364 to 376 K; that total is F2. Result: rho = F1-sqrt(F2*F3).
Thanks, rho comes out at -16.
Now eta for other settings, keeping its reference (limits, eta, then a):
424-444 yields 101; 1.01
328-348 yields 127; 1.27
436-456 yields 87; 0.87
